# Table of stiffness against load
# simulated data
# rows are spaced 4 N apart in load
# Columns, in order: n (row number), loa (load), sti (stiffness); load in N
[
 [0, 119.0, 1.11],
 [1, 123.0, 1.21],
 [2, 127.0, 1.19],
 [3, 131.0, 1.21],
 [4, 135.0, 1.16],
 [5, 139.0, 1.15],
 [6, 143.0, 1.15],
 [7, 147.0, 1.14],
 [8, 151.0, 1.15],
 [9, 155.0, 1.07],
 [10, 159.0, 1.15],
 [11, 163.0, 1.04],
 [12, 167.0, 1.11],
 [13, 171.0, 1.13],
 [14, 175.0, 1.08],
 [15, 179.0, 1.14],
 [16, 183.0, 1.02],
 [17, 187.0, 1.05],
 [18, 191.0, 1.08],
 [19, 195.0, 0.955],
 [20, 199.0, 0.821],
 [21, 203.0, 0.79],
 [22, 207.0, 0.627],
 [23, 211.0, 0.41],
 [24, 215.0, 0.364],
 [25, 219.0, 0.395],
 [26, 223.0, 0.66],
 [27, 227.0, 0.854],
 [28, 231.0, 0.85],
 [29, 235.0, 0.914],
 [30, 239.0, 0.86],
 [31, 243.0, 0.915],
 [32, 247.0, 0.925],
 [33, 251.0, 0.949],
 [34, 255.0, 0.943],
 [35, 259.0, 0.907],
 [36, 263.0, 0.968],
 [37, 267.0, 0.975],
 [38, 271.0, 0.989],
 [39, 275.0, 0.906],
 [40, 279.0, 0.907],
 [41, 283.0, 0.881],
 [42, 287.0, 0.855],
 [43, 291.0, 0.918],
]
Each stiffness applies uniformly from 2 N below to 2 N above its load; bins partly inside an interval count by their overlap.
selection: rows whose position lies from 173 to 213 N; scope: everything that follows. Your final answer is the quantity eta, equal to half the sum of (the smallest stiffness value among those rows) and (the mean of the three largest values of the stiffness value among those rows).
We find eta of 0.8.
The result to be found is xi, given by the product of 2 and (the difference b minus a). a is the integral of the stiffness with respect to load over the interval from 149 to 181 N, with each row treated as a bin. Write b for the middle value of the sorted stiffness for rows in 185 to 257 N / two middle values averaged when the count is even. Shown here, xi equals -69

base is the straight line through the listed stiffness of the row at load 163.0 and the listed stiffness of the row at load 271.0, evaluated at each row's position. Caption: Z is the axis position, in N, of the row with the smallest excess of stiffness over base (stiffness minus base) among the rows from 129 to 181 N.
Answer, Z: 163.0 N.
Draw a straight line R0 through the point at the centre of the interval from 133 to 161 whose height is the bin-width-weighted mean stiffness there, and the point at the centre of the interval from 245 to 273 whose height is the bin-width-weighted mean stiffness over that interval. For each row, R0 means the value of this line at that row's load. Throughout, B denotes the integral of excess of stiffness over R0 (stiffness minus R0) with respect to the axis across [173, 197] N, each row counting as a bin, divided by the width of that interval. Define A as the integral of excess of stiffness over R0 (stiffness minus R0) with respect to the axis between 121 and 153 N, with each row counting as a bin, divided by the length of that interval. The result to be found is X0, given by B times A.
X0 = -0.0003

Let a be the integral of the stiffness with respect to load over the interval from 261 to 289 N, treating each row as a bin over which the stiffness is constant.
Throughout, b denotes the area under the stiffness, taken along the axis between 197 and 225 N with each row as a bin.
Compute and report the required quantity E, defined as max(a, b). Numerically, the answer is 26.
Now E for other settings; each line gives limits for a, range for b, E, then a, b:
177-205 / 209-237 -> 27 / 27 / 18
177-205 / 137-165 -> 31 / 27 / 31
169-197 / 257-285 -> 30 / 30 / 26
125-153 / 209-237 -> 33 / 33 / 18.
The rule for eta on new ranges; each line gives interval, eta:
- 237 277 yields 0.9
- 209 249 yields 0.6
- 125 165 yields 1.1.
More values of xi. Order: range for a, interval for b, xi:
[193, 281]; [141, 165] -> -141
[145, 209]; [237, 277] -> -129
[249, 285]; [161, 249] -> -66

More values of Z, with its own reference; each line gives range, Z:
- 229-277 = 231.0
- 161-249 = 215.0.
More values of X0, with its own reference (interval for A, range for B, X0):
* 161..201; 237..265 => 0.0016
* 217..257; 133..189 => 0.0008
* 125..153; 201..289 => -0.0020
